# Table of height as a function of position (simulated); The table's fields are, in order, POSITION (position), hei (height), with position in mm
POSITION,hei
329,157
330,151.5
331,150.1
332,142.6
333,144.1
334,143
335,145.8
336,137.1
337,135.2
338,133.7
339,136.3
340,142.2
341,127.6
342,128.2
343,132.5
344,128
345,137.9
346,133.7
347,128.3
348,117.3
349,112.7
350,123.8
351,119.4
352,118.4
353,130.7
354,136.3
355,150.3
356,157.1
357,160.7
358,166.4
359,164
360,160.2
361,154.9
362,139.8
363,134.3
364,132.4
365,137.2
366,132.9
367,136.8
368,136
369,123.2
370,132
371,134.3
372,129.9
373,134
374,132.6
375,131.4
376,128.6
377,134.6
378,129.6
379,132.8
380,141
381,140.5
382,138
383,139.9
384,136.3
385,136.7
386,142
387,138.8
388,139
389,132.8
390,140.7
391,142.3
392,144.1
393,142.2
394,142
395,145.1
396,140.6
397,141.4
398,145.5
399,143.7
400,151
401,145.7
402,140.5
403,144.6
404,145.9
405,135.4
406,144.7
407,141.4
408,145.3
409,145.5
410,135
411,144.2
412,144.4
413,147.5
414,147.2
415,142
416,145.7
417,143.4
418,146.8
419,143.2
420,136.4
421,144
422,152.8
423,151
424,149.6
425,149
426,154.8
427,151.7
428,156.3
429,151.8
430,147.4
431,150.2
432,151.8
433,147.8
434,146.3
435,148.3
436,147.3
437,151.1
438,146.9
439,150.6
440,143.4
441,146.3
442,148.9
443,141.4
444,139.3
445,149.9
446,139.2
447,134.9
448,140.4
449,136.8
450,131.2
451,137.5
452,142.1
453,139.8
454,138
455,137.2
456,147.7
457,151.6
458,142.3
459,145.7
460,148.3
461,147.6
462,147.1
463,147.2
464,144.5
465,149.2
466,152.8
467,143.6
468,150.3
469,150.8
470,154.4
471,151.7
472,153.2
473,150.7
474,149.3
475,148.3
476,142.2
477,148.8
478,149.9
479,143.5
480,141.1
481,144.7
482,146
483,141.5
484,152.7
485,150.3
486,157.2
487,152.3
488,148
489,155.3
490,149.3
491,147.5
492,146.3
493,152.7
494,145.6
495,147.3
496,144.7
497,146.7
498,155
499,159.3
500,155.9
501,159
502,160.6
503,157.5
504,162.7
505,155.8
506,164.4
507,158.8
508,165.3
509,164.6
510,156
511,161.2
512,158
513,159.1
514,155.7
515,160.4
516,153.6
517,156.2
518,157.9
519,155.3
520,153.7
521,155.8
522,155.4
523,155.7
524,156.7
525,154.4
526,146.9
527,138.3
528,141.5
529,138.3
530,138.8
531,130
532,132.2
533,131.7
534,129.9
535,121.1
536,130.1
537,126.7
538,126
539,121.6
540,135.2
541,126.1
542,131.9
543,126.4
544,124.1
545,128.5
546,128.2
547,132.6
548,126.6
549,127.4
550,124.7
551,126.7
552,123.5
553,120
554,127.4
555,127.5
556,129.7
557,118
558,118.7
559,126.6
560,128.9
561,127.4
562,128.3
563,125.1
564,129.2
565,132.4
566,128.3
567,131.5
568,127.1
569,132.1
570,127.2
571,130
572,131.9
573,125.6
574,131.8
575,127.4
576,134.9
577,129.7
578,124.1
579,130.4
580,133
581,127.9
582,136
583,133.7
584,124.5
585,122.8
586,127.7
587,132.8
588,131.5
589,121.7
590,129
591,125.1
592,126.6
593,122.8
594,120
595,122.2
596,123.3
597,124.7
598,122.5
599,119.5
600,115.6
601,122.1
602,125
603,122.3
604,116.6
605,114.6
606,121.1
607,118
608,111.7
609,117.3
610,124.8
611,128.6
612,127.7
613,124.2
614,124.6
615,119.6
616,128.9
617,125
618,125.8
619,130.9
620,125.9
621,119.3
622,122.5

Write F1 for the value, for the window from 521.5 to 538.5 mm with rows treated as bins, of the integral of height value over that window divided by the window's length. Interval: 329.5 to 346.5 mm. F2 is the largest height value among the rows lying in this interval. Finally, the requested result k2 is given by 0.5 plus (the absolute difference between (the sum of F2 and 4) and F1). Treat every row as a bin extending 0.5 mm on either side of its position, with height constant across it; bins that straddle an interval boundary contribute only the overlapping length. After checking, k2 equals 17.5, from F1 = 138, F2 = 151.5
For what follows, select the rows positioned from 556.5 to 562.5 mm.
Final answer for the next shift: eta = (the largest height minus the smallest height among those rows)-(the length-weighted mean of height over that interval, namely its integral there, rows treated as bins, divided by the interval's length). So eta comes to -114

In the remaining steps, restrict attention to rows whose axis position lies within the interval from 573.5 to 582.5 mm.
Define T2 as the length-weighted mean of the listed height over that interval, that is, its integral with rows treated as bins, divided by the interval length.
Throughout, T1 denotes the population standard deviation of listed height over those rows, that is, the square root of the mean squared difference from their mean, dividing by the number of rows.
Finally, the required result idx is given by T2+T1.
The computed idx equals 134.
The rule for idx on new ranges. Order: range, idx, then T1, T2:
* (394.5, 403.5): 147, 3.09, 144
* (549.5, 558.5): 128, 4.01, 124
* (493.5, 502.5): 159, 6.15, 153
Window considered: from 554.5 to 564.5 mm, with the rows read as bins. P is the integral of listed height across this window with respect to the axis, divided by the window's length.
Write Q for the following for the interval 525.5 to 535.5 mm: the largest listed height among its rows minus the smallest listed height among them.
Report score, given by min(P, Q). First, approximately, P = 125.9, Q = 26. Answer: 26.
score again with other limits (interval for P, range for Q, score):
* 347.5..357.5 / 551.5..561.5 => 12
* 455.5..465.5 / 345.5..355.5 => 38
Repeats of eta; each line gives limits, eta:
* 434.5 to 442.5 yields -140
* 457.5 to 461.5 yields -140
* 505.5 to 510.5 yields -153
